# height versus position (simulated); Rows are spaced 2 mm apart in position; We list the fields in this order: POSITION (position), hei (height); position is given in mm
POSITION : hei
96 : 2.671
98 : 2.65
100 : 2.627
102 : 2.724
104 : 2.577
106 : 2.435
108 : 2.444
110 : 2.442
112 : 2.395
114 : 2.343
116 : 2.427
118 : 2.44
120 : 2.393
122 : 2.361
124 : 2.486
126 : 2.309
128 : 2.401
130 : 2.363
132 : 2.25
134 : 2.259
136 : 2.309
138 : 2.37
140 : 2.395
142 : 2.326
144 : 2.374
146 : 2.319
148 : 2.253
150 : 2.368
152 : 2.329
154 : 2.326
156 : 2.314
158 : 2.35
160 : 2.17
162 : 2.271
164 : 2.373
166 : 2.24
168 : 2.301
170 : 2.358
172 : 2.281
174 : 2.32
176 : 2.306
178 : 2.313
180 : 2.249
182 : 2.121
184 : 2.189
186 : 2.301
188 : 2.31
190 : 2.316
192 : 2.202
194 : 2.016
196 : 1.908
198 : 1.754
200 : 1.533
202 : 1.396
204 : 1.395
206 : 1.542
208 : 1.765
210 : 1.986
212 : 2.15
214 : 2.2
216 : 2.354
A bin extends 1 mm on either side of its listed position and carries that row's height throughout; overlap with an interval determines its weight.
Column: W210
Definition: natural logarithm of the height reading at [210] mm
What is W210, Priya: 0.686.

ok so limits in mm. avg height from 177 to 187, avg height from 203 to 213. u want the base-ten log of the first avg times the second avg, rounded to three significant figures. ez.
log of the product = 0.597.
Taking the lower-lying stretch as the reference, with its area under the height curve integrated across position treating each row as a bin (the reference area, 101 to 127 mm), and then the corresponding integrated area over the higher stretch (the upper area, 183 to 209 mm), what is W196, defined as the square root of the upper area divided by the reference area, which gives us 0.88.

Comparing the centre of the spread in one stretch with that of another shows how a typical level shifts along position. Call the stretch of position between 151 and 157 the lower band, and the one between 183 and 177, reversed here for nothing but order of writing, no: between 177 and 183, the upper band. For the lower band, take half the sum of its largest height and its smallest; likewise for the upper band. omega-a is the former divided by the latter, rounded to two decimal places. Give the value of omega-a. 1.05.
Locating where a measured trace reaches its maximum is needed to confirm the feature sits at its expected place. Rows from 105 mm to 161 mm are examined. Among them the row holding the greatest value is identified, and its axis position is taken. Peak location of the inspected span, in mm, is 124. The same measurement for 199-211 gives 210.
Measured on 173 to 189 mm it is 174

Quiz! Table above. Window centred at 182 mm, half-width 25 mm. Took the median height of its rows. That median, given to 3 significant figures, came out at 2.25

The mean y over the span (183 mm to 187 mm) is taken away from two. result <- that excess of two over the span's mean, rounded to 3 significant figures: -0.245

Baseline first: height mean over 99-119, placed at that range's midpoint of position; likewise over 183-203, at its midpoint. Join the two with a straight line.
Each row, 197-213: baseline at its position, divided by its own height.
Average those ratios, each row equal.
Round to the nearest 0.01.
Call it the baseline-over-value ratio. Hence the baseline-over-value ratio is 1.16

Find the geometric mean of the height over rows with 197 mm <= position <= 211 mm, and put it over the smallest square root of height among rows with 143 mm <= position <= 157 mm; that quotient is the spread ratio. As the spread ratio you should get 1.07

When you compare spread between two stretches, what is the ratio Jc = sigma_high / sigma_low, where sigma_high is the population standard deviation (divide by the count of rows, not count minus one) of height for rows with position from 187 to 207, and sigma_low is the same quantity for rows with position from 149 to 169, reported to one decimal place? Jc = 5.8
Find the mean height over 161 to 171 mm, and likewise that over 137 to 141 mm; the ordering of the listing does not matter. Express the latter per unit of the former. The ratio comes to 1.03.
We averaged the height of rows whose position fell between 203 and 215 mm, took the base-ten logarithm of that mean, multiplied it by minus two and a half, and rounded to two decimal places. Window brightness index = -0.66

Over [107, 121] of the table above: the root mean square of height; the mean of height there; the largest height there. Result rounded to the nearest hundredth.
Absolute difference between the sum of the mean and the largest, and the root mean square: 2.44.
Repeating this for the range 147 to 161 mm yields 2.37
